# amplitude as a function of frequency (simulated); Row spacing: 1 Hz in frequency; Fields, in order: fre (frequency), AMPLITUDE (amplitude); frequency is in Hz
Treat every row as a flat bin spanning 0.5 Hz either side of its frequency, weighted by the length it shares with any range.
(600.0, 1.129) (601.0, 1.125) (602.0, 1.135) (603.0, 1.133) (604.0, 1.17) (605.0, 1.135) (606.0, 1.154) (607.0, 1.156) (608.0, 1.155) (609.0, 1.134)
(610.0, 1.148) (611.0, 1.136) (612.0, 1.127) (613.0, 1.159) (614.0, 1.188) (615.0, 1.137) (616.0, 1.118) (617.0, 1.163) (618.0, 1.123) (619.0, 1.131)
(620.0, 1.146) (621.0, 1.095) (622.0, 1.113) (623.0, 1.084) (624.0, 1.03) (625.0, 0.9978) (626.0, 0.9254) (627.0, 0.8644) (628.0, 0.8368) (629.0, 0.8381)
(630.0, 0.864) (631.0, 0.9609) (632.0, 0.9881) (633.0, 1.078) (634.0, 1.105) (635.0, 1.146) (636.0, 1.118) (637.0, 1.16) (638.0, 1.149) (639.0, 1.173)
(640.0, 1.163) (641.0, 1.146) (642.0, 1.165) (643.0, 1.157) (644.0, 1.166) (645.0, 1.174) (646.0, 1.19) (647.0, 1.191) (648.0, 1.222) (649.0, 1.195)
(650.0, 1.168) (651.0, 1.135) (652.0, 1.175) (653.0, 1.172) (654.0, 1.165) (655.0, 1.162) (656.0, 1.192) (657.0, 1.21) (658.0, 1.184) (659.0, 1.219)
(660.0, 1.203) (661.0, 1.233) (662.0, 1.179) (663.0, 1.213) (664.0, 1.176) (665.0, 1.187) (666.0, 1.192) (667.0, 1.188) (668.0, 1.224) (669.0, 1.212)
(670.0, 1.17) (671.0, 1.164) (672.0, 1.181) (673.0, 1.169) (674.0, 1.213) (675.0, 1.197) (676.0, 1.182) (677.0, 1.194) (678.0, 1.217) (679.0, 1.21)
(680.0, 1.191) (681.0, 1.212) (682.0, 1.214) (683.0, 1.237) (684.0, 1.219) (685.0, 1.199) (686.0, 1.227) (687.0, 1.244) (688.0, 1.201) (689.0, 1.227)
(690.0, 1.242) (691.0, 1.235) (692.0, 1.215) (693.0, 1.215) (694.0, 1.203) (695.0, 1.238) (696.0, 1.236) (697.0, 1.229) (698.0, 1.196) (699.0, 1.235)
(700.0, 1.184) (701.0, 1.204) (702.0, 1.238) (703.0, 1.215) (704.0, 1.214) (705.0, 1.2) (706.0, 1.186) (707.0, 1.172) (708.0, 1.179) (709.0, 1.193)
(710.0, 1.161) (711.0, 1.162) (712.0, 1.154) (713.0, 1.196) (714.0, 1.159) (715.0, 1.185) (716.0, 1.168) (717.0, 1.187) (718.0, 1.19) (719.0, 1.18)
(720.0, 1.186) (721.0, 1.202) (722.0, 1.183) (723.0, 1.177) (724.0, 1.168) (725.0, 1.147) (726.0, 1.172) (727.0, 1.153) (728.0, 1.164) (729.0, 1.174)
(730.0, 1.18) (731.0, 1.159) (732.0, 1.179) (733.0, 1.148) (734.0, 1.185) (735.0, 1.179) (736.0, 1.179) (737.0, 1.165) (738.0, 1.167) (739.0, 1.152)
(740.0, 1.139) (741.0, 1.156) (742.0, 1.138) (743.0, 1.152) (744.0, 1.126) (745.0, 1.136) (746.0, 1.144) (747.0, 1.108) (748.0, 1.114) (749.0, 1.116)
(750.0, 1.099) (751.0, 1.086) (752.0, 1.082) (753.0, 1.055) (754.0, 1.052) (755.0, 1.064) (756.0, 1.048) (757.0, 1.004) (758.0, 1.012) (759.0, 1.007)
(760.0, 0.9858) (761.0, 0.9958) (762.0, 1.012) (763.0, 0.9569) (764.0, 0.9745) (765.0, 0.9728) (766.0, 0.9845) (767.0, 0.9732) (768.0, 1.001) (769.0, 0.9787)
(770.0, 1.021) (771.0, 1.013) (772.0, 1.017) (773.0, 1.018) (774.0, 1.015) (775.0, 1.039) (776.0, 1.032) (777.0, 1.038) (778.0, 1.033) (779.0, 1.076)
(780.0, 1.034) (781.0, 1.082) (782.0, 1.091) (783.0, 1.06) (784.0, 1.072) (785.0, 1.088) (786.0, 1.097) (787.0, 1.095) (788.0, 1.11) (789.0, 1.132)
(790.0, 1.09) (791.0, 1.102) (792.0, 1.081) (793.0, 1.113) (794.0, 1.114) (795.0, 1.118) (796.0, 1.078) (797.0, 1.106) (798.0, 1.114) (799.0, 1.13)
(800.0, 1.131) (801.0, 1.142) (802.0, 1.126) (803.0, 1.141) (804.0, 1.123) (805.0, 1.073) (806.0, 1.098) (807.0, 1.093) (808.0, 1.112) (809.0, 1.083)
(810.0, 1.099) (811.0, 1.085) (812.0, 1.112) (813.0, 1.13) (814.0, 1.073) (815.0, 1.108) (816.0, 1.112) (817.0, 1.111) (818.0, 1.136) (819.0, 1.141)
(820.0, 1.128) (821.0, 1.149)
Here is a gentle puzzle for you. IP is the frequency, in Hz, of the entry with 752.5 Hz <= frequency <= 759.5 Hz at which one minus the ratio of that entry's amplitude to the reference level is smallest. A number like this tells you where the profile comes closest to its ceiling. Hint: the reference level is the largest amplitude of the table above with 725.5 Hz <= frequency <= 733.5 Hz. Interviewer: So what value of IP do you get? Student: 755.0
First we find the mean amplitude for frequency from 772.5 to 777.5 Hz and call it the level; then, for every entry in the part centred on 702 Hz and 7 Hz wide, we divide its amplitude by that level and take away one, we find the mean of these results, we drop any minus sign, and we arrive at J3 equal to 0.179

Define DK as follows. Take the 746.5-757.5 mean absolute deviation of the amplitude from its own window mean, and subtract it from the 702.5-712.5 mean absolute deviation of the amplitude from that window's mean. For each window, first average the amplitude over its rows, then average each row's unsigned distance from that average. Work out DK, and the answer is -0.01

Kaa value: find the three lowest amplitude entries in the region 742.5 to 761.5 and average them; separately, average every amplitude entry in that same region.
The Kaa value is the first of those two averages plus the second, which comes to 2.07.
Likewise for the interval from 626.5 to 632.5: 1.74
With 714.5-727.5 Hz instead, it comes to 2.33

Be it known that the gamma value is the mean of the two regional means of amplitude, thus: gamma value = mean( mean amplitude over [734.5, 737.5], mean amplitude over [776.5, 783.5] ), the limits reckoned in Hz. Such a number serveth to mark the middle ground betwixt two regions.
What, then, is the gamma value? 1.12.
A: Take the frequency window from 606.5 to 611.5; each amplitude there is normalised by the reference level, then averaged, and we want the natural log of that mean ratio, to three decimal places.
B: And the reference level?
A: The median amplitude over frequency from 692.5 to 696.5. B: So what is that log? -0.067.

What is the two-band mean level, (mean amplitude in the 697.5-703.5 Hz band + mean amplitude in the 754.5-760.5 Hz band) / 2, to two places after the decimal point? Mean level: 1.12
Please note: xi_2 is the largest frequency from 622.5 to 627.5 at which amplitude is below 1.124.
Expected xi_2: 627.0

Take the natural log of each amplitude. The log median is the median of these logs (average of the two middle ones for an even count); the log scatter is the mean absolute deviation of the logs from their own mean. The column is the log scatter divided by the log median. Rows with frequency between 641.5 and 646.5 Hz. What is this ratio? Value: 0.051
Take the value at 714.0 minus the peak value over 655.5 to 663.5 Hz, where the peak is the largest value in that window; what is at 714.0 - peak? -0.074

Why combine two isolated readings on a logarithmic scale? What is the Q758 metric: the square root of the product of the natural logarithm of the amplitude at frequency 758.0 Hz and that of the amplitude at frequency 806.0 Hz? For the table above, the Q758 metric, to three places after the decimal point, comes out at 0.033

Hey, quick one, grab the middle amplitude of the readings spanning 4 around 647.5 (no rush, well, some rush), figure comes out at 1.19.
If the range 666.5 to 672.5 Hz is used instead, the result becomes 1.18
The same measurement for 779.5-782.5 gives 1.08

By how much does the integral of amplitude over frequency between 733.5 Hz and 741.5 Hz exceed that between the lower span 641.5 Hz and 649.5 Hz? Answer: -0.1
